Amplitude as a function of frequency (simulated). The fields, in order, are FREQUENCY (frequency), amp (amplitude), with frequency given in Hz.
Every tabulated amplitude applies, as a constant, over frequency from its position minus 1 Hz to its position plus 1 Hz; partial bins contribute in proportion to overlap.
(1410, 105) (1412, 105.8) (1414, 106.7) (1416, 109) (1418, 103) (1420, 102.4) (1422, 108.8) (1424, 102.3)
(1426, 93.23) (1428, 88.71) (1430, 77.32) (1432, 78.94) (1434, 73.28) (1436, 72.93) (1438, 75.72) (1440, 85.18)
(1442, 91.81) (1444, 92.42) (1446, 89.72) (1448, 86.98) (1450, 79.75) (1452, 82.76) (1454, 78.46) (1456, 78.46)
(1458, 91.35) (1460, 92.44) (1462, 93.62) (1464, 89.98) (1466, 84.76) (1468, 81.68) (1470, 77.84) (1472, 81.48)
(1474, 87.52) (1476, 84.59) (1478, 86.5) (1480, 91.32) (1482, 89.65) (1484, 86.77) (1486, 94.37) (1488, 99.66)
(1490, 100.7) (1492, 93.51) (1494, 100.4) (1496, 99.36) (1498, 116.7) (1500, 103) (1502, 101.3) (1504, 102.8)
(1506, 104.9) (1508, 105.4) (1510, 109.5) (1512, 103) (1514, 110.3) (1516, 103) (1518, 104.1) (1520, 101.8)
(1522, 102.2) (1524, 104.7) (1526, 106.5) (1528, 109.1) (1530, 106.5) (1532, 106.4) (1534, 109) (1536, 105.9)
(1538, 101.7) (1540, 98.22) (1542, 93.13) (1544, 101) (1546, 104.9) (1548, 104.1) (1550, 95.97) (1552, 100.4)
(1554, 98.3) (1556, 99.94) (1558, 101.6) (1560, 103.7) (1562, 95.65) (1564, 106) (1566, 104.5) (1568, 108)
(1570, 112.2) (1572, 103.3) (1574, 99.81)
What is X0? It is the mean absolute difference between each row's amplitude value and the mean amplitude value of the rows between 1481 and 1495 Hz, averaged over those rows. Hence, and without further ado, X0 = 4.5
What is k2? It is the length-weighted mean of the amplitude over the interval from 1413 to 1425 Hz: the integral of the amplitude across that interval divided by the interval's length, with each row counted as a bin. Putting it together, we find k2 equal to 105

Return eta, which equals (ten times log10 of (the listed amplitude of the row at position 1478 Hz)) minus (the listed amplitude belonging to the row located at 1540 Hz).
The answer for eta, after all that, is -78.8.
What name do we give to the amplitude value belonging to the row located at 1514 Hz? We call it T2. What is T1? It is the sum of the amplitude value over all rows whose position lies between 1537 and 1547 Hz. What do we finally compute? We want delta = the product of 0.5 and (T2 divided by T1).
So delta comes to 0.111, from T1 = 499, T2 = 110.3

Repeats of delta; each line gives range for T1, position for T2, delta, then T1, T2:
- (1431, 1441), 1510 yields 0.142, 386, 109.5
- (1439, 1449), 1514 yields 0.124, 446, 110.3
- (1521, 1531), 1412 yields 0.100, 529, 105.8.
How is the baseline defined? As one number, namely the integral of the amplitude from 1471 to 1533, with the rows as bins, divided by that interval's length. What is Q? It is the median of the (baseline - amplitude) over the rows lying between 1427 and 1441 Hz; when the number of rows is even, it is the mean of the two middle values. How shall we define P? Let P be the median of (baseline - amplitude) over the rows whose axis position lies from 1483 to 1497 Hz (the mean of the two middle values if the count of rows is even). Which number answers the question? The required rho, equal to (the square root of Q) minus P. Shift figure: 4.2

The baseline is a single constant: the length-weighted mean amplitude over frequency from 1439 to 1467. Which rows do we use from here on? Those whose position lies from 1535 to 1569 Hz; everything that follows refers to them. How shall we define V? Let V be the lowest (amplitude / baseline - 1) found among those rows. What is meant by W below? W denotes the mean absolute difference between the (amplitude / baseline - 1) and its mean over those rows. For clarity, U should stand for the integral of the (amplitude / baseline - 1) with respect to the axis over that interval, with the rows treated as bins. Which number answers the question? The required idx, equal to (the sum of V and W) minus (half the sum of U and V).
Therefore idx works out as -2.7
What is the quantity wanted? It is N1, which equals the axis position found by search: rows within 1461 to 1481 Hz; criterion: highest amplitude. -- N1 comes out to 1462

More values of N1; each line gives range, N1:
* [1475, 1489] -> 1488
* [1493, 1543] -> 1498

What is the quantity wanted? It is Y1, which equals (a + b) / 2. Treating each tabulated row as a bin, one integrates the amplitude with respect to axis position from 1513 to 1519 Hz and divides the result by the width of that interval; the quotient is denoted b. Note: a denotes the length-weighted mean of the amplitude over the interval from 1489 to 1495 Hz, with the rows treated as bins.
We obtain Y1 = 102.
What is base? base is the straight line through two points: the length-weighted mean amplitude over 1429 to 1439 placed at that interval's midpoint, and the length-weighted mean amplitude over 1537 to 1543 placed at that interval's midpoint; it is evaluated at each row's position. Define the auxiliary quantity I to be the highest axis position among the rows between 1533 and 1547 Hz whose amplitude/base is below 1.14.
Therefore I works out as 1546 Hz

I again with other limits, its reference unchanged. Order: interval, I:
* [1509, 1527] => 1526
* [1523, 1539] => 1538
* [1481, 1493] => 1492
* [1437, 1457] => 1456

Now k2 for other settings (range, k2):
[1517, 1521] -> 103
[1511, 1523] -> 104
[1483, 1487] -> 91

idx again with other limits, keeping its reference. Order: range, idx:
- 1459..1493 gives -0.4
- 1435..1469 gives 0.3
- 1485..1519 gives -3.1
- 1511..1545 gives -3.2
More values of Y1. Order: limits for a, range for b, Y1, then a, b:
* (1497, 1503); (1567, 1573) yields 107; 107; 108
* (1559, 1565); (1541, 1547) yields 101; 102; 100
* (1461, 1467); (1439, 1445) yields 90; 89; 90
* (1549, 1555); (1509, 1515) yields 103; 98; 108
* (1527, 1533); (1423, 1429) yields 101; 107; 95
